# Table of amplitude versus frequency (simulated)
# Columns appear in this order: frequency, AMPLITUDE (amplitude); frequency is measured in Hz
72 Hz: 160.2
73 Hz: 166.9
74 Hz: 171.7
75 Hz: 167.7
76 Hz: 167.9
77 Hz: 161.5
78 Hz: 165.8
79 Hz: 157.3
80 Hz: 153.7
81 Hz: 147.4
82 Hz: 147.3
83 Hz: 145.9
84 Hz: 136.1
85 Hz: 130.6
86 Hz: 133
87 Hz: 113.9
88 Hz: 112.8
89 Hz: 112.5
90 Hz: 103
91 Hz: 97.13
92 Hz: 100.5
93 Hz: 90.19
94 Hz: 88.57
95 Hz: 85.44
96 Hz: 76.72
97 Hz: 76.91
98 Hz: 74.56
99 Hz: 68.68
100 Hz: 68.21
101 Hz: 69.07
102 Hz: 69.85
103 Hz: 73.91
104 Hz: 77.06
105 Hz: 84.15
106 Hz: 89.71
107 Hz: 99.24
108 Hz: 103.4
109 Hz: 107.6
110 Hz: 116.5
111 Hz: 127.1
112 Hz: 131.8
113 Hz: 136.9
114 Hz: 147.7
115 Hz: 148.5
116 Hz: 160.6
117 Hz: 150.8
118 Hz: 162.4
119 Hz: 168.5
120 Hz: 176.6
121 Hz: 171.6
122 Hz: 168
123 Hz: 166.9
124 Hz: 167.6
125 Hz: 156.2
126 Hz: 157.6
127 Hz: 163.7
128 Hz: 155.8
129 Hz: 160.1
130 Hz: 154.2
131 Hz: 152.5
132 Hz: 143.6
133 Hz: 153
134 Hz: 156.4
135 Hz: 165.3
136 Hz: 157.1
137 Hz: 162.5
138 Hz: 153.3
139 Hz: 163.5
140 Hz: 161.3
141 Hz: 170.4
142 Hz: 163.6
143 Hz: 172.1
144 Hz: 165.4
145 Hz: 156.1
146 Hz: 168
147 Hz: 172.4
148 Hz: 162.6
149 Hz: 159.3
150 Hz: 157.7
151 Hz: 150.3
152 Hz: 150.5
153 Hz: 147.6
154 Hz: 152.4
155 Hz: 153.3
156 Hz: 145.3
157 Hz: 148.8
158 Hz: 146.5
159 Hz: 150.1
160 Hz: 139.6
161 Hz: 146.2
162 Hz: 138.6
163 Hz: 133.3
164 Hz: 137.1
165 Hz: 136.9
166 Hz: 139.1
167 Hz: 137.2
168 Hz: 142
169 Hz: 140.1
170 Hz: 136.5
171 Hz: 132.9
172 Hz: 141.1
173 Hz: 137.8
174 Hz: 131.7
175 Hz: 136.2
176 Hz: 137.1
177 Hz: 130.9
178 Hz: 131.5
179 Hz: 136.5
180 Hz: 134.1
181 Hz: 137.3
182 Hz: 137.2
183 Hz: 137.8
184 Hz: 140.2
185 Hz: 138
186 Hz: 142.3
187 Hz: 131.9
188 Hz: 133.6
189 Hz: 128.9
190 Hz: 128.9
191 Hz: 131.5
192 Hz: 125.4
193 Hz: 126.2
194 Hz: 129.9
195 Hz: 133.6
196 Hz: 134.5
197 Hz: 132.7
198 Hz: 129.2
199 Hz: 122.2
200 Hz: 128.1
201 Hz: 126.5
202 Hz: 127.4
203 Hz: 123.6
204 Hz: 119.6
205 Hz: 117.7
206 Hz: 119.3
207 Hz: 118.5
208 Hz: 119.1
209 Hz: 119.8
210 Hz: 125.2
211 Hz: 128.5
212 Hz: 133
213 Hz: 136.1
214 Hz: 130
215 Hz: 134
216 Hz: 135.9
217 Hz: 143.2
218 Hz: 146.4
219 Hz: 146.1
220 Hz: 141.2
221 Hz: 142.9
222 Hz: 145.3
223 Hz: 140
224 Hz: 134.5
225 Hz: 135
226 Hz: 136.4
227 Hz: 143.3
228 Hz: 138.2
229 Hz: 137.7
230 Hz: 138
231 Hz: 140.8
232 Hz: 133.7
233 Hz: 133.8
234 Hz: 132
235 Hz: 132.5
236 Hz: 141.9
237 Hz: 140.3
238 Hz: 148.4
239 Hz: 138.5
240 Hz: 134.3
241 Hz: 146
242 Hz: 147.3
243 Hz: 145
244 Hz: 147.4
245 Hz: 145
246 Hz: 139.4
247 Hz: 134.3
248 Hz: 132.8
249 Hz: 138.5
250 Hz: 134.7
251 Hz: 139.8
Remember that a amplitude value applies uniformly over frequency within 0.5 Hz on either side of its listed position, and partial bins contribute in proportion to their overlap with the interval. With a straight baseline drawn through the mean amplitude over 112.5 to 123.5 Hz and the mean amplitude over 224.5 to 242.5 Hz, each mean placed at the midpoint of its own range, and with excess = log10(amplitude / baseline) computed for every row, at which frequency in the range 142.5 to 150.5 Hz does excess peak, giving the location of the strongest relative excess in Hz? 147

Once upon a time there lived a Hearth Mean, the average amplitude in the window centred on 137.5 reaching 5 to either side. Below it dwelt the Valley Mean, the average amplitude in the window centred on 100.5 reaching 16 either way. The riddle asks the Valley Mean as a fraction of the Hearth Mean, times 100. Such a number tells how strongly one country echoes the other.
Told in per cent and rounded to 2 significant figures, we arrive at 64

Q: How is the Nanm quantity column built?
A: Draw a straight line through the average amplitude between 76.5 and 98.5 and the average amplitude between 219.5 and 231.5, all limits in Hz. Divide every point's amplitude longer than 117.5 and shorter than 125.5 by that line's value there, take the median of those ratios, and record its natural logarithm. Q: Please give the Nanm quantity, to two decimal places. 0.30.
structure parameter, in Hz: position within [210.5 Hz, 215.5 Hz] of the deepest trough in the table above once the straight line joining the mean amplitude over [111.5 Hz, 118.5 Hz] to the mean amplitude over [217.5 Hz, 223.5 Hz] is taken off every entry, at 211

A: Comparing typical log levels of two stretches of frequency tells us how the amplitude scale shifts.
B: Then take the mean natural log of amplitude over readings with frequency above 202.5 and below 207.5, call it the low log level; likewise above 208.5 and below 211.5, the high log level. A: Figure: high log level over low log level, 1.01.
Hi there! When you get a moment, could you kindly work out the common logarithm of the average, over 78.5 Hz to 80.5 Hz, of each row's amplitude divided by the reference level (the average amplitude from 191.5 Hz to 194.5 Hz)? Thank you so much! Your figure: 0.087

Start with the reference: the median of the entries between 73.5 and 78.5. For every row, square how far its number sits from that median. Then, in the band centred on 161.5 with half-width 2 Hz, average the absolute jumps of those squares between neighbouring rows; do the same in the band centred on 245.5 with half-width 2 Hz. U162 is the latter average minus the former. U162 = -115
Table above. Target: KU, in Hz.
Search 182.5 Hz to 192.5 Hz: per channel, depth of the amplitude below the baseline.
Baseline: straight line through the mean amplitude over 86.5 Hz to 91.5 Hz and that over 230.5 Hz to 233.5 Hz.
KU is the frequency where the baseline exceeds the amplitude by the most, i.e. 192 Hz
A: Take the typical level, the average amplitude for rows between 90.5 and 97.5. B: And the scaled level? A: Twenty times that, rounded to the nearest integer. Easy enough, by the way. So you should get 1758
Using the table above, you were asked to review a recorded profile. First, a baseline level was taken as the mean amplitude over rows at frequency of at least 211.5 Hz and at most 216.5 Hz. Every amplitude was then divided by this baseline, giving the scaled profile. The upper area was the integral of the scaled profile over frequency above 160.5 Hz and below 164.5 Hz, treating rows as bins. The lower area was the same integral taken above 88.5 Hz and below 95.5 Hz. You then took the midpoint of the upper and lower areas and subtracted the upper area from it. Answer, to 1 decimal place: 0.5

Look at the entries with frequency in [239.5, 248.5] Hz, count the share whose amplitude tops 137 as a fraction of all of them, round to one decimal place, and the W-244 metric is 0.7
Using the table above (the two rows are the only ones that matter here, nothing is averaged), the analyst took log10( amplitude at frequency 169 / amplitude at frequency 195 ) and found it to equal 0.02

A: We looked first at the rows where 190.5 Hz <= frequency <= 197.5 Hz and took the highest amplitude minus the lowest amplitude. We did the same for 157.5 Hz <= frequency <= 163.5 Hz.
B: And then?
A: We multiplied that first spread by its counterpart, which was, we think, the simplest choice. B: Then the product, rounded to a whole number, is 153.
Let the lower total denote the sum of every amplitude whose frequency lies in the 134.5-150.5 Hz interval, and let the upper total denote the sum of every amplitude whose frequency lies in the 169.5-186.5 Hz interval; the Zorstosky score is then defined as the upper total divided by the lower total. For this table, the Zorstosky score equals 0.89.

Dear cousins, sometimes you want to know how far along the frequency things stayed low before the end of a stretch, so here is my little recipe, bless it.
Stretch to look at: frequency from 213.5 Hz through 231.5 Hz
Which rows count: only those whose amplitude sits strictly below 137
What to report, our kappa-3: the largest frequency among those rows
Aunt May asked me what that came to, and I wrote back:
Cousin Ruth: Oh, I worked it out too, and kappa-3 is 226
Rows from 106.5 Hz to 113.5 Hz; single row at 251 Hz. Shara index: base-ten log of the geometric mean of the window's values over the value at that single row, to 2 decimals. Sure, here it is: -0.08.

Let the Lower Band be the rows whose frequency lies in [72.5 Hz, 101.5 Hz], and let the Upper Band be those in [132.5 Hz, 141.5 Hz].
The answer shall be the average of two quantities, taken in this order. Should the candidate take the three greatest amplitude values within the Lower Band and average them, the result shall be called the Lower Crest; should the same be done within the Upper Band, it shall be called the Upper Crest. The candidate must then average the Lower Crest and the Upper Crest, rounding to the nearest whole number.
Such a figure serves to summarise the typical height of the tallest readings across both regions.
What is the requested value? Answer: 168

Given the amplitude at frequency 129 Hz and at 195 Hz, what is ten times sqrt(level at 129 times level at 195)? 1463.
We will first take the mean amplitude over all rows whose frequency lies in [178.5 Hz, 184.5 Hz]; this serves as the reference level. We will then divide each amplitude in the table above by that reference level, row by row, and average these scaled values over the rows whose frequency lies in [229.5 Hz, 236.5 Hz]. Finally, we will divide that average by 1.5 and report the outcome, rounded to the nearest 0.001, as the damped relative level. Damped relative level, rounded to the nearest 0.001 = 0.661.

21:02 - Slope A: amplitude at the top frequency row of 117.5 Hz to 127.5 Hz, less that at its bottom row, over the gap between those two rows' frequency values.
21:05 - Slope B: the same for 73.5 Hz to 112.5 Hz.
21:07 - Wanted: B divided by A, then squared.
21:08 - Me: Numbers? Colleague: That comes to 53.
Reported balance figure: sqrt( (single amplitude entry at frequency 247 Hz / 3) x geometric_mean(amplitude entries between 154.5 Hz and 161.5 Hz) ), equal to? 81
